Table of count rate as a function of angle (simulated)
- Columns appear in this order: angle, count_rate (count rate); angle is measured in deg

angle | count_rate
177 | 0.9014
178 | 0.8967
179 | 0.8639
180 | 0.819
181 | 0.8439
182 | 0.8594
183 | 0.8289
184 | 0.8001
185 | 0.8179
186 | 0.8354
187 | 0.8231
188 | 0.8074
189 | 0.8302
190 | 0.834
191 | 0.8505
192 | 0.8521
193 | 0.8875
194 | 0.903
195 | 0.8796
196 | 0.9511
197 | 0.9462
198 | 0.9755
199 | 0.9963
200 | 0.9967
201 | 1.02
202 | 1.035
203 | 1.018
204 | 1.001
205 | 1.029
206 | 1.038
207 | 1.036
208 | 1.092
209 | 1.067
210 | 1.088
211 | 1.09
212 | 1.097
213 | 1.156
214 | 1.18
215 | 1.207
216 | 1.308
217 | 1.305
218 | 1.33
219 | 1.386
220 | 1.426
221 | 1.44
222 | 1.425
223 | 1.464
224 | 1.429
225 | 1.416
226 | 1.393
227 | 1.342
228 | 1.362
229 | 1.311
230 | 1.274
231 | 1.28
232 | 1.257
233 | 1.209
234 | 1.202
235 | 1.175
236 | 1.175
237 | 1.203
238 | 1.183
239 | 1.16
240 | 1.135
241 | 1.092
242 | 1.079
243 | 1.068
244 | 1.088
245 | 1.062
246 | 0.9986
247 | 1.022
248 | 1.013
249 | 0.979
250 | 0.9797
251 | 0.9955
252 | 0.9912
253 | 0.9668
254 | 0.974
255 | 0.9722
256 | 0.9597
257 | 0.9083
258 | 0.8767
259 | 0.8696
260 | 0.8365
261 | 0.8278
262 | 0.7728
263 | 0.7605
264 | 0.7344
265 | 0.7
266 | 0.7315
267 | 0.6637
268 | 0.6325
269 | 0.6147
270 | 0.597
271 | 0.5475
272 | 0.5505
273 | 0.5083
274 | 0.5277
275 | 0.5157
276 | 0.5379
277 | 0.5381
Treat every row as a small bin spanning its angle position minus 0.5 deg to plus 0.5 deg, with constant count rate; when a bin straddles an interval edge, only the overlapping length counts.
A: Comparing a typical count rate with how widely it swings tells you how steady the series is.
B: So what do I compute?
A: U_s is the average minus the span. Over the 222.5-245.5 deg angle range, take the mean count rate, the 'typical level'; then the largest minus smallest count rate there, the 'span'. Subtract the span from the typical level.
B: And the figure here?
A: 0.83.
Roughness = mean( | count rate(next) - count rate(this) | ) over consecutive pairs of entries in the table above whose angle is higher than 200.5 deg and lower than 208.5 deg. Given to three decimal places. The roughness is 0.021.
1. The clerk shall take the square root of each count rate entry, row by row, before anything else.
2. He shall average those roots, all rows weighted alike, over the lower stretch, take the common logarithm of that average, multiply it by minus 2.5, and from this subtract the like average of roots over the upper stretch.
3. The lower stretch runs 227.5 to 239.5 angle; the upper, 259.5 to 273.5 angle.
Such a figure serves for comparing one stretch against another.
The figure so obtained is -0.93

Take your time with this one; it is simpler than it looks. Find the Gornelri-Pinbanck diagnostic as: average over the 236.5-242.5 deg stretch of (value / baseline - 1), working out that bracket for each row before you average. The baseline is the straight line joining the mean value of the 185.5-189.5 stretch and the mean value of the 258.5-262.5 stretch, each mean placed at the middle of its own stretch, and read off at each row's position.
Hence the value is 0.38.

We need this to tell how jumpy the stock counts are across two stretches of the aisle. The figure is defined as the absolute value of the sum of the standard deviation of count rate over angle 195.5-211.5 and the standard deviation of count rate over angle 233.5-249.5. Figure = 0.12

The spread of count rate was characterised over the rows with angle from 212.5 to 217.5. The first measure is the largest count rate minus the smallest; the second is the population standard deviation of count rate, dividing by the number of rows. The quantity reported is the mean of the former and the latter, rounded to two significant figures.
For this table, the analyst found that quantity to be 0.11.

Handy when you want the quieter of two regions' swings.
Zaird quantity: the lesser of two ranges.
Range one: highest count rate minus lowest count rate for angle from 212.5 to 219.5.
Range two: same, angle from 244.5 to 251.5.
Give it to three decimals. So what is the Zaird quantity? 0.083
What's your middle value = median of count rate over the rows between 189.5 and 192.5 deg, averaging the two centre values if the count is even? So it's 0.85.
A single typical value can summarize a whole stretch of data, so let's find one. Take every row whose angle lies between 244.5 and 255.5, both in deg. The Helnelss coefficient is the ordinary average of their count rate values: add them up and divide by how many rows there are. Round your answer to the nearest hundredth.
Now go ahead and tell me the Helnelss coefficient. 1.00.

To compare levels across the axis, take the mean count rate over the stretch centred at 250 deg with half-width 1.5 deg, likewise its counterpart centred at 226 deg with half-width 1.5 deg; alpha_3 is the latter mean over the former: 1.4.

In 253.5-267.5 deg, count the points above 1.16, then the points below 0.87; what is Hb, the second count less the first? 9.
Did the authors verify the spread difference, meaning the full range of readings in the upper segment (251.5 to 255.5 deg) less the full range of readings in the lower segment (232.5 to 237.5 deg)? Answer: -0.01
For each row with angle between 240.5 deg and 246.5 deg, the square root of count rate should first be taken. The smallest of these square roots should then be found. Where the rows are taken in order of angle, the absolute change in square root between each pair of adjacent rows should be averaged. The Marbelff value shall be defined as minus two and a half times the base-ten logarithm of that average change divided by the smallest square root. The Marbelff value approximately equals 4.7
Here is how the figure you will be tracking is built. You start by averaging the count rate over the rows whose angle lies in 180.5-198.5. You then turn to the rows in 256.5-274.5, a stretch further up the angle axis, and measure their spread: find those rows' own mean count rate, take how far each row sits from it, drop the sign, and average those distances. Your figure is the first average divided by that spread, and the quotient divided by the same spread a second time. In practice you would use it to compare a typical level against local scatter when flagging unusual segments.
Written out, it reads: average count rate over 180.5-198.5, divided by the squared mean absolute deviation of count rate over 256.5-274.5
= 72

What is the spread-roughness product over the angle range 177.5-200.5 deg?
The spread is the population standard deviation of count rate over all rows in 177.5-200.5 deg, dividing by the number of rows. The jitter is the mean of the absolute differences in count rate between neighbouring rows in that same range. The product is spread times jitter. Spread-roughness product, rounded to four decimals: 0.0013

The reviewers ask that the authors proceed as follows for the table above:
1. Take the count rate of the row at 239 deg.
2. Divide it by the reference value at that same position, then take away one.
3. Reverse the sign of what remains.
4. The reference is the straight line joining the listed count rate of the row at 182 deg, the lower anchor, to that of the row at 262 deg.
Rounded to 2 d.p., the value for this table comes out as -0.45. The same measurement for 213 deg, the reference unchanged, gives -0.40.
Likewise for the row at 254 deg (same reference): -0.25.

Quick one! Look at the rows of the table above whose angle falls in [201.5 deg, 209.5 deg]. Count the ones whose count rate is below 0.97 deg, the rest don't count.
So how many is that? 0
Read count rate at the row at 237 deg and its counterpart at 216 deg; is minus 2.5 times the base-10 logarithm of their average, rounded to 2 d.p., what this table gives -0.25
